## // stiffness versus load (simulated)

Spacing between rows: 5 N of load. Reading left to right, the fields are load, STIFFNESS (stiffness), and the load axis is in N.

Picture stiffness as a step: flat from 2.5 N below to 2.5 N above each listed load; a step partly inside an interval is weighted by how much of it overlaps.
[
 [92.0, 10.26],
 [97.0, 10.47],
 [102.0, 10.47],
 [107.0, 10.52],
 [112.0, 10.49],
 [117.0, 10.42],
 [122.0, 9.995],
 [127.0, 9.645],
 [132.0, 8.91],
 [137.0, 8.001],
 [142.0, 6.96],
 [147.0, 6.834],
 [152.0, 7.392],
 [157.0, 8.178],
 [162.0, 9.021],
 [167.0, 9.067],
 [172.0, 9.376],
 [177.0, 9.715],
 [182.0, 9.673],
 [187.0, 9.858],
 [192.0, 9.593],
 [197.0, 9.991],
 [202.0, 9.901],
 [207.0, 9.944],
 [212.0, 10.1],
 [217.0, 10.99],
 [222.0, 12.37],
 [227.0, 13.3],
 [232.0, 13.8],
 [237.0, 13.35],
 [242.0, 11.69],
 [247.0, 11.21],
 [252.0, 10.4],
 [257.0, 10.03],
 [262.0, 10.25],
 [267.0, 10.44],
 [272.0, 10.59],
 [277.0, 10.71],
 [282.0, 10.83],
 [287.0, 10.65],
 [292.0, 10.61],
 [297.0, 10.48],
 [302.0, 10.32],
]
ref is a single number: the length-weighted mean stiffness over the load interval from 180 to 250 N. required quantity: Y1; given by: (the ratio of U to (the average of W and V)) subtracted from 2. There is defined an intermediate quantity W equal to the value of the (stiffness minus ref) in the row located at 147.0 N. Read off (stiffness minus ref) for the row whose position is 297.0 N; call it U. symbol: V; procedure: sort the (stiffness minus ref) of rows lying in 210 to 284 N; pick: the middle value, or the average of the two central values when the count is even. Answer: 1.7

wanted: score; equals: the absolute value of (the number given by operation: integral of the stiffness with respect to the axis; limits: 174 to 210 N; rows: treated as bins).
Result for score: 353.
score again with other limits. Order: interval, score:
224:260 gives 430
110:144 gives 313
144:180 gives 306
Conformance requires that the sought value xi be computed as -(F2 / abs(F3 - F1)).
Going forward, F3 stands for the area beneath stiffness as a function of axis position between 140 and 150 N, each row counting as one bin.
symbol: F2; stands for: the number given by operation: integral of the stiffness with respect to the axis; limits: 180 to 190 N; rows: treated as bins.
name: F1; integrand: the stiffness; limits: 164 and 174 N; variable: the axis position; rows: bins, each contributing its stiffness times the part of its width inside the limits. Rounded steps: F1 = 92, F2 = 98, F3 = 69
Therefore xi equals -4.3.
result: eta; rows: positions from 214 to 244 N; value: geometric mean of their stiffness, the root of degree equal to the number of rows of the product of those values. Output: 12.5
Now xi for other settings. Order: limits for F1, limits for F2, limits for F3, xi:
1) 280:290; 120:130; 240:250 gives -14.9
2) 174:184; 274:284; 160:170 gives -17.4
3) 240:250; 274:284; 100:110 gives -12.1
